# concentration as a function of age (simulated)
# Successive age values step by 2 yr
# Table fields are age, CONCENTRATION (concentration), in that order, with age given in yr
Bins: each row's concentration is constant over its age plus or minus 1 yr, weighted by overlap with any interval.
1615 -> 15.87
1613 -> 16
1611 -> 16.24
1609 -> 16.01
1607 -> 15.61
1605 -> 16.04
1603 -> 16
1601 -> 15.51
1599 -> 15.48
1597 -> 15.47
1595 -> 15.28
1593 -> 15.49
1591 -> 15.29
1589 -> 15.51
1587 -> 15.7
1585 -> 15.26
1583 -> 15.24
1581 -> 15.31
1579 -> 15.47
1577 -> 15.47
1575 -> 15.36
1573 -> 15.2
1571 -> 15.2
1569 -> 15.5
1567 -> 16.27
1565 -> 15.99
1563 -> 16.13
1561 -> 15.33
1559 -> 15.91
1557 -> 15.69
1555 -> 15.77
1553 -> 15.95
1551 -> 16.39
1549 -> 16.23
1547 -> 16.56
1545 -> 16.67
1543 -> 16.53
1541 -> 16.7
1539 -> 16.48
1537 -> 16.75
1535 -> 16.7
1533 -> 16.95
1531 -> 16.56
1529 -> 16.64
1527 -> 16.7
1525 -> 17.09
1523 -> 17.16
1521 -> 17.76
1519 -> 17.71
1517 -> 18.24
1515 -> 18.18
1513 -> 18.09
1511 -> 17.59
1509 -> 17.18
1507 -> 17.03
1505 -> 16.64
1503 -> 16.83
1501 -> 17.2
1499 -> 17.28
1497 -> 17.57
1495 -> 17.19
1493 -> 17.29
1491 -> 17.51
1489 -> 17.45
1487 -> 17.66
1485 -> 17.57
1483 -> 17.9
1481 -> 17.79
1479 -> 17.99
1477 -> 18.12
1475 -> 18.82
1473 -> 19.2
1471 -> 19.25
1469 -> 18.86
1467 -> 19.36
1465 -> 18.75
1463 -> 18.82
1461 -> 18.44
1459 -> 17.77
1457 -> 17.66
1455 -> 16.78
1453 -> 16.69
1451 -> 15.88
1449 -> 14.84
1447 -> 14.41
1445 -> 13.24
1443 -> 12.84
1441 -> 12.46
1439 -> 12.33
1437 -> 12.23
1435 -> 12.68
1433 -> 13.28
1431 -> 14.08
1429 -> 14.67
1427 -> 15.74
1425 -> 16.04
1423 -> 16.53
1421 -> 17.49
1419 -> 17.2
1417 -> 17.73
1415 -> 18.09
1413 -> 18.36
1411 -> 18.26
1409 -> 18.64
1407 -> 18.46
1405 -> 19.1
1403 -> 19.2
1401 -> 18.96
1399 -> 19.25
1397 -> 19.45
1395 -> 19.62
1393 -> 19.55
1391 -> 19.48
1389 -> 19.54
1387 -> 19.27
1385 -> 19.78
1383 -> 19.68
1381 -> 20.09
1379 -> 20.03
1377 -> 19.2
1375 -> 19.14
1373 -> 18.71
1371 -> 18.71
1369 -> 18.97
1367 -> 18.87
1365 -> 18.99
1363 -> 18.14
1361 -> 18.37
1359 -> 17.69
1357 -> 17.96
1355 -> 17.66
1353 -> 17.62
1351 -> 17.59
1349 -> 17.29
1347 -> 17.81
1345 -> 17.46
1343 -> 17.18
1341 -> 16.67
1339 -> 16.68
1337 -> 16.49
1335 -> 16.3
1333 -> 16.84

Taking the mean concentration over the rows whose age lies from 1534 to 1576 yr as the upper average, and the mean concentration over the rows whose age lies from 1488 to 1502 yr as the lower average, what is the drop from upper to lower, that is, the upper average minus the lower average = -1.3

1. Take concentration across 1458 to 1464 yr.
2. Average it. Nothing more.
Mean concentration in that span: 18.3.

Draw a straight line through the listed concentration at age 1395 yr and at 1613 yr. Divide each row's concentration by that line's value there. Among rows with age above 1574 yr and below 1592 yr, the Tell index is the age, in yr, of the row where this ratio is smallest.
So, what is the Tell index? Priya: 1575 yr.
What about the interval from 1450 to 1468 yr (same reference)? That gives 1451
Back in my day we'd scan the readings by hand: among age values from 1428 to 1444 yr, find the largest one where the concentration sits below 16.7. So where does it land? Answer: 1443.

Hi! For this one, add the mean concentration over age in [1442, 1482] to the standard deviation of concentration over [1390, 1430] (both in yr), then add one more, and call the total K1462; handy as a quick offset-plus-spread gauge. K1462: 19.7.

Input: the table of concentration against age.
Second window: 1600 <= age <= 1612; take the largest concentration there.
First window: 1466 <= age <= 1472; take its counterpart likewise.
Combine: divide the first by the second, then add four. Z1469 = 5.19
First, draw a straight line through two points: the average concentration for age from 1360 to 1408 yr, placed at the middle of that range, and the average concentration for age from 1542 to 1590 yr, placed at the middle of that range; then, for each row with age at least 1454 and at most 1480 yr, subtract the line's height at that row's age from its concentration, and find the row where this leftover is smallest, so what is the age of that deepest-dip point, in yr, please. 1455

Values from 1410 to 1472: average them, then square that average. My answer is 261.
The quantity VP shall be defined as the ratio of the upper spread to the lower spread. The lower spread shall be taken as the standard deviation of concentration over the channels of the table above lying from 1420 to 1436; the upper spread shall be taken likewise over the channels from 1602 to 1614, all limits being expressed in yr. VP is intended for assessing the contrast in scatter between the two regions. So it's 0.1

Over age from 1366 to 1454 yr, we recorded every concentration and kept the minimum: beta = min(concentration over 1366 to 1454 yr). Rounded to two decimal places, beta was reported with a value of 12.23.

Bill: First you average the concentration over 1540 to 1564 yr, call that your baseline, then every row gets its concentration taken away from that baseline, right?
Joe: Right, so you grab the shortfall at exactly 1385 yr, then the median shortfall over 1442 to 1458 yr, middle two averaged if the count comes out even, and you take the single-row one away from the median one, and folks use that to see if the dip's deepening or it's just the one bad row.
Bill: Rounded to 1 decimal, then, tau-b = 4.4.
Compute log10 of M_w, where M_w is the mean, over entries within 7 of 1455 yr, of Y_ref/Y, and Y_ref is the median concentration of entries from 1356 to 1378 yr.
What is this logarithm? 0.047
